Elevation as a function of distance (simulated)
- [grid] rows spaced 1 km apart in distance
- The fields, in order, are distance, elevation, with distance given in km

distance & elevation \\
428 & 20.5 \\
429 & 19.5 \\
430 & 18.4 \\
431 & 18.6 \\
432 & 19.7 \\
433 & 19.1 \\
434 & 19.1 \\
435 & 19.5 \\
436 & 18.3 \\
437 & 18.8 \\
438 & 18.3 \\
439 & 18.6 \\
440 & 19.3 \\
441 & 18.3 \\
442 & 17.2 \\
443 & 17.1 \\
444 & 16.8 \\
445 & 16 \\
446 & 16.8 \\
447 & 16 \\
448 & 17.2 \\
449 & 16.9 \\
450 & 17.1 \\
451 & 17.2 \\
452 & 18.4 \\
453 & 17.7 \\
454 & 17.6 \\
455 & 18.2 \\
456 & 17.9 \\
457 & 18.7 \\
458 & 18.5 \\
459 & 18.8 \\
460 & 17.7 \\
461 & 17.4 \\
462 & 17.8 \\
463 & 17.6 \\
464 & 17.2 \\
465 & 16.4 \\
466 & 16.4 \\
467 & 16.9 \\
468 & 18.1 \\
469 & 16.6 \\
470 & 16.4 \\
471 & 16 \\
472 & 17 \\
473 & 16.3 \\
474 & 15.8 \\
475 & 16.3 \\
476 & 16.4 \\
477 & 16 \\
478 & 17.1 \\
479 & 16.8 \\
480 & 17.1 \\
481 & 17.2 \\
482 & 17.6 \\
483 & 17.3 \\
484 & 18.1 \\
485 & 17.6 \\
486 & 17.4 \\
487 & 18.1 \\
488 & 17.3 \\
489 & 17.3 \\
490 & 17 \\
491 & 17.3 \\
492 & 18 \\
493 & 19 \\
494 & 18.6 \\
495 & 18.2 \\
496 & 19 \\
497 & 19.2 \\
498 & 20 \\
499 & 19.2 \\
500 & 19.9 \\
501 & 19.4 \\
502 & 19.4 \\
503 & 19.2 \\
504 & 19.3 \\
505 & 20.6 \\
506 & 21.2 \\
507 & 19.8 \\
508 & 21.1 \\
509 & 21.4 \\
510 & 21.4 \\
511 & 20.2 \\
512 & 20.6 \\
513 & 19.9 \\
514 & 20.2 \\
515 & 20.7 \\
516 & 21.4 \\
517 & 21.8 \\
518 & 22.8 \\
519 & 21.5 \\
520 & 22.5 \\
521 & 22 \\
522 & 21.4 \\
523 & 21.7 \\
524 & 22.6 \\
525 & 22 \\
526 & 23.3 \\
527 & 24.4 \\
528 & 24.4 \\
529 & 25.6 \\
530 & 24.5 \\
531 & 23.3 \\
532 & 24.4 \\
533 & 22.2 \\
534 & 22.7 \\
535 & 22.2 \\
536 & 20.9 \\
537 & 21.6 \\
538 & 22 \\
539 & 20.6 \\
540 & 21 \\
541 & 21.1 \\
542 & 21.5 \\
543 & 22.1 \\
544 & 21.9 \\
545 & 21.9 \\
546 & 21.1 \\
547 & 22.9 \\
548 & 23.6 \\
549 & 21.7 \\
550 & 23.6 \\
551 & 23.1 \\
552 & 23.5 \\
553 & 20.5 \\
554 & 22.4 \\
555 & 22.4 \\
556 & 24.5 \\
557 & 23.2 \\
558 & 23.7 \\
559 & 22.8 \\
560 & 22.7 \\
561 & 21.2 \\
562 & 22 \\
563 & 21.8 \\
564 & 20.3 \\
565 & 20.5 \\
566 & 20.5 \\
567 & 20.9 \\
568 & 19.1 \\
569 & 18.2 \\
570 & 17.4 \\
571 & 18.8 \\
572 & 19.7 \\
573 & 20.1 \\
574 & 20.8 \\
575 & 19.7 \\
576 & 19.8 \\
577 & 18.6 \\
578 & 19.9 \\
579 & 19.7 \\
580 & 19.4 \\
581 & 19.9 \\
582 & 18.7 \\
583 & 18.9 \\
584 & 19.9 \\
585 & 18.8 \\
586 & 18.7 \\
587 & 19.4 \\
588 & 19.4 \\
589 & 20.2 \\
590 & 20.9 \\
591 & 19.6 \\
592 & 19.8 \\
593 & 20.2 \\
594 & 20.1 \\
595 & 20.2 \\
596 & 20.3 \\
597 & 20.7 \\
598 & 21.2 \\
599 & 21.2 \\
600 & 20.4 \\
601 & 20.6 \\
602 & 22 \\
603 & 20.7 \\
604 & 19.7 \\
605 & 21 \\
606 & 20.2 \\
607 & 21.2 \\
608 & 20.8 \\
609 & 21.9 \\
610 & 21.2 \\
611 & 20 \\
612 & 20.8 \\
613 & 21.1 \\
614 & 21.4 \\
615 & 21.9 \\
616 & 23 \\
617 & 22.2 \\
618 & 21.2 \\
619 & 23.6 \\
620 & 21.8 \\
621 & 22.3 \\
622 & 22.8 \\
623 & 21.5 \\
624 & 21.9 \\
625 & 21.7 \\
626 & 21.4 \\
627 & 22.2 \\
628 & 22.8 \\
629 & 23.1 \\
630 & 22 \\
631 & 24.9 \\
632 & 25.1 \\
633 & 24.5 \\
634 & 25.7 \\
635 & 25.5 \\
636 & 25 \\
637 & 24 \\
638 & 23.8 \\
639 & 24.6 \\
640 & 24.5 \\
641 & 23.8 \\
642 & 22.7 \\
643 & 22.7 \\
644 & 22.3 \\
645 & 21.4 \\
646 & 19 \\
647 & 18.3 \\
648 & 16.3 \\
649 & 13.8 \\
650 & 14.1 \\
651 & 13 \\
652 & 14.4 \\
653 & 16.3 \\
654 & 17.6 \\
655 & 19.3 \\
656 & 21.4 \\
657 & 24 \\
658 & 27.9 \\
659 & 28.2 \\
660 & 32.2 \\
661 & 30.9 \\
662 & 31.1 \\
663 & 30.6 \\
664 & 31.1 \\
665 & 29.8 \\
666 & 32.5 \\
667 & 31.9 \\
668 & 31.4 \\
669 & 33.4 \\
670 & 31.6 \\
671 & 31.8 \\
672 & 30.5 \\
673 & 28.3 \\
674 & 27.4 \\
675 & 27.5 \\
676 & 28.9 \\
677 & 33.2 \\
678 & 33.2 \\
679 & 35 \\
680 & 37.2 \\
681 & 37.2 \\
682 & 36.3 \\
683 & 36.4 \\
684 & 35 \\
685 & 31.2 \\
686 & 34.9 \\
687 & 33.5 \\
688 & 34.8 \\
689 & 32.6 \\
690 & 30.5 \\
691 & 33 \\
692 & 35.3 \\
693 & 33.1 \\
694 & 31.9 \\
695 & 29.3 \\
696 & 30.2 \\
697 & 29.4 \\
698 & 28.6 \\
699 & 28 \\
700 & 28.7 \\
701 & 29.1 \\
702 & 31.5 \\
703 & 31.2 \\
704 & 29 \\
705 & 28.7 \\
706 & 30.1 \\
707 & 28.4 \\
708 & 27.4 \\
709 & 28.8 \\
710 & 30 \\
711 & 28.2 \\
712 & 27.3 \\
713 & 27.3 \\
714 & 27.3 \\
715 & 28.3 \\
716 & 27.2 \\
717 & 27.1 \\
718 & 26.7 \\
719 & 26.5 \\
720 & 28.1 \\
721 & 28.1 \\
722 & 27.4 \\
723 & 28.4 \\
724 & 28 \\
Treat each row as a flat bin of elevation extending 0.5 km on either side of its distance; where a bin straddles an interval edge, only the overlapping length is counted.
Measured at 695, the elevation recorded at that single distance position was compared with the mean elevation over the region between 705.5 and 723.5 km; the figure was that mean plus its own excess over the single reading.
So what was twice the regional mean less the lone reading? 27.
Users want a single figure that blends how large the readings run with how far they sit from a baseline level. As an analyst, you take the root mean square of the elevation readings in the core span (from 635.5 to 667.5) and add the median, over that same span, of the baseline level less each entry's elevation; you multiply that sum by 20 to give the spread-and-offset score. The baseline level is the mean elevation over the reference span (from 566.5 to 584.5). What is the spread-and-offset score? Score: 395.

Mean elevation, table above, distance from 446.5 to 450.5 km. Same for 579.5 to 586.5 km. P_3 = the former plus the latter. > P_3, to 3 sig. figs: 36.0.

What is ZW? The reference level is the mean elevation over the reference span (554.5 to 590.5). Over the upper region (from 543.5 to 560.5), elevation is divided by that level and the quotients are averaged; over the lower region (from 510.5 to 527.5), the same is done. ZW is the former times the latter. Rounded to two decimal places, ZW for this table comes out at 1.19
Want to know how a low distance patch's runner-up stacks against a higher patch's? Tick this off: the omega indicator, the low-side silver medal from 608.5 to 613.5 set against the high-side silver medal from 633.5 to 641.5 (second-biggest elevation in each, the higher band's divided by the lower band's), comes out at 1.20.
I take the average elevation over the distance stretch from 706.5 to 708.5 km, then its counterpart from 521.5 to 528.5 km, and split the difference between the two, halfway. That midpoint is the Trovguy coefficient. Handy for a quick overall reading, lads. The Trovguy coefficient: 25.4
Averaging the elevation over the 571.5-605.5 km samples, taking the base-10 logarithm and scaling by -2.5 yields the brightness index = -3.25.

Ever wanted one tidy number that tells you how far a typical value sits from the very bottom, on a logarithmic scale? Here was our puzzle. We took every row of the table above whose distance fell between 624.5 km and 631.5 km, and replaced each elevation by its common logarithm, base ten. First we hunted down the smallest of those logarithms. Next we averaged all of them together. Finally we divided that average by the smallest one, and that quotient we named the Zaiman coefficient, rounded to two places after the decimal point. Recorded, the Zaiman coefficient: 1.02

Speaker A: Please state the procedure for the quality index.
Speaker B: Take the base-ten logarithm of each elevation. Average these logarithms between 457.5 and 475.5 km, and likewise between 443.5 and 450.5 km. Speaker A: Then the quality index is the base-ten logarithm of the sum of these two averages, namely 0.390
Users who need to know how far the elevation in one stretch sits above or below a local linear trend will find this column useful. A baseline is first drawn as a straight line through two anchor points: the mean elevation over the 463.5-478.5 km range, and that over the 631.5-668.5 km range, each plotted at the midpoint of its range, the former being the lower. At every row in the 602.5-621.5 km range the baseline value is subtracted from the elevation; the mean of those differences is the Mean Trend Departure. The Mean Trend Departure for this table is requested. -0.9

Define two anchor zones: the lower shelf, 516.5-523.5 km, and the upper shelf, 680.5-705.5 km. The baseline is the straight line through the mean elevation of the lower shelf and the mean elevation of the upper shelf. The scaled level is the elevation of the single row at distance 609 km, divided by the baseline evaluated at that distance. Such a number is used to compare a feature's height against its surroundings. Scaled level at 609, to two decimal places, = 0.81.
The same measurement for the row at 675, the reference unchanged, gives 0.89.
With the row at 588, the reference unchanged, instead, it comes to 0.75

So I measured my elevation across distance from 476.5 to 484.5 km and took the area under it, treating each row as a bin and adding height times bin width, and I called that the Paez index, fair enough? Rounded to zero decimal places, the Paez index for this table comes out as 137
